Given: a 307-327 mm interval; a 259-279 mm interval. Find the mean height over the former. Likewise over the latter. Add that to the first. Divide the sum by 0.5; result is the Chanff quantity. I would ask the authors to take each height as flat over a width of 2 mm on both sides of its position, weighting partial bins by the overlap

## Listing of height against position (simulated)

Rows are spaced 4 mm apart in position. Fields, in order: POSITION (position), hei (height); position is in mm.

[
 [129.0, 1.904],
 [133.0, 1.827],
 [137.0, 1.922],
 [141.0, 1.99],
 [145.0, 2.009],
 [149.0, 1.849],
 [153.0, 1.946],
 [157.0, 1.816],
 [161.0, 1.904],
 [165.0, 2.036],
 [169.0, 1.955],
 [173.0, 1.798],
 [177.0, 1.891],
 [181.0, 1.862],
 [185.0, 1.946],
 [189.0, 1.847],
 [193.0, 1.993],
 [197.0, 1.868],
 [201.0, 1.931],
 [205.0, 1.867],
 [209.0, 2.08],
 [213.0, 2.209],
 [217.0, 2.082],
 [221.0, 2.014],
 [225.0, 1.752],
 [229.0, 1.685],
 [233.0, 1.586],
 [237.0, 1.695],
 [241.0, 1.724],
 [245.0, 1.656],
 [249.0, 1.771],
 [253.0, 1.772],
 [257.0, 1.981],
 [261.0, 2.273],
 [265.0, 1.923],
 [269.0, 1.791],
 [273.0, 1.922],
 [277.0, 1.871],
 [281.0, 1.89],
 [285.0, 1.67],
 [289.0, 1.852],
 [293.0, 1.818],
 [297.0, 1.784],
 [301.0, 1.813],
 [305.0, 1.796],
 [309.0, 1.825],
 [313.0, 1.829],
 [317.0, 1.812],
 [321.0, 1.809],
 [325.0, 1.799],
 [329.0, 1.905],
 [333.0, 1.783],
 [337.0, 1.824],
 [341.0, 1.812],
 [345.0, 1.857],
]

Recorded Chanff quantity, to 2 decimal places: 7.54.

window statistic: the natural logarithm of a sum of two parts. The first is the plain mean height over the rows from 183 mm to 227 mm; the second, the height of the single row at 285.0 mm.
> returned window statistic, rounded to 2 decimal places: 1.29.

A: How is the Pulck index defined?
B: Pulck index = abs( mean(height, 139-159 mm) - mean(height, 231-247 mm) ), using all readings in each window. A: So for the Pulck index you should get 0.26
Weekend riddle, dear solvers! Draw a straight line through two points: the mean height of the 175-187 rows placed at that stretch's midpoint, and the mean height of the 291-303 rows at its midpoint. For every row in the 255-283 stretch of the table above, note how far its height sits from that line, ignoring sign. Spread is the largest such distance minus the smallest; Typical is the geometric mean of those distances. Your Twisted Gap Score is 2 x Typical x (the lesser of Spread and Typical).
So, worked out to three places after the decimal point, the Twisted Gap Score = 0.018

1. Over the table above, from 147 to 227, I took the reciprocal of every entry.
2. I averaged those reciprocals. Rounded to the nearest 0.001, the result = 0.519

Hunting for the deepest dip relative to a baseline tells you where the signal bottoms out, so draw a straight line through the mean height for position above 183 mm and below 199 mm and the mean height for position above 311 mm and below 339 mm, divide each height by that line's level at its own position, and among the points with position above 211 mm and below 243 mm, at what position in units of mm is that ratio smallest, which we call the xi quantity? 233.0 mm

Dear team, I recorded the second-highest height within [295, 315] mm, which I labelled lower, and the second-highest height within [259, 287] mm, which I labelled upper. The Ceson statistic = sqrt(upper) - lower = -0.44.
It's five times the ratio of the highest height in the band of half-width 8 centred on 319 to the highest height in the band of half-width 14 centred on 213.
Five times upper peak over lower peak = 4.14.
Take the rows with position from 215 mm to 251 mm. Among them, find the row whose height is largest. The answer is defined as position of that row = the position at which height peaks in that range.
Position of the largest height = 217.0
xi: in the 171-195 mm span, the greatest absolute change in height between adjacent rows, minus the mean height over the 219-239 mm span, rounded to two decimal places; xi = -1.60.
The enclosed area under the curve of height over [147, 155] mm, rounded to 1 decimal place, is 15.2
